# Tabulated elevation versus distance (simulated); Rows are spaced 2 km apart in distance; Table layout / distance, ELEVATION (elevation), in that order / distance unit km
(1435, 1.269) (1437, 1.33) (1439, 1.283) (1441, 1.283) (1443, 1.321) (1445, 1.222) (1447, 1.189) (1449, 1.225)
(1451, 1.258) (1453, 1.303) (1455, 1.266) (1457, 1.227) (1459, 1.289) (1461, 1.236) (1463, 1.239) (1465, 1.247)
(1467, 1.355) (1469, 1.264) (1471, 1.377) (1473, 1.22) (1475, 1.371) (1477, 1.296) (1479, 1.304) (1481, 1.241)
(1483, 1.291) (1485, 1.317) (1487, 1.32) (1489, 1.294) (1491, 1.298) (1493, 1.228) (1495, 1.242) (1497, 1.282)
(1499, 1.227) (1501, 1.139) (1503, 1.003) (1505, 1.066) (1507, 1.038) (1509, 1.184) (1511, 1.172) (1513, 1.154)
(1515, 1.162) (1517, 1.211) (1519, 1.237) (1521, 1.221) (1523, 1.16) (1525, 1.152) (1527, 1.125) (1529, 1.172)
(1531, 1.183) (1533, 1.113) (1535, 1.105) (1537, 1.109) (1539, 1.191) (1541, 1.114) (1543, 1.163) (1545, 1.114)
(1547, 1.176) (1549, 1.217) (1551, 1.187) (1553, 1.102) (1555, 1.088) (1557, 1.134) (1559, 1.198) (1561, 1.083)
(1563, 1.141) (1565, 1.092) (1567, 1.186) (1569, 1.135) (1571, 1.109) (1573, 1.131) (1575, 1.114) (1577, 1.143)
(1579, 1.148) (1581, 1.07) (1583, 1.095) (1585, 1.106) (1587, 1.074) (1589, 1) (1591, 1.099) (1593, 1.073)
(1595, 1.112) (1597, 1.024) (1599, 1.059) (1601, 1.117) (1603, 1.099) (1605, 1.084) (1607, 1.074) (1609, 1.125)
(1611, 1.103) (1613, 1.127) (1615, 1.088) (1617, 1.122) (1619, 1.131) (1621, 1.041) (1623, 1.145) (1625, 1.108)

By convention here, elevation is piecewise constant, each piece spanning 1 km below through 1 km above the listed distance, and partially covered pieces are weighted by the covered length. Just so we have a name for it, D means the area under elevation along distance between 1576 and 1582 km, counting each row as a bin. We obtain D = 6.7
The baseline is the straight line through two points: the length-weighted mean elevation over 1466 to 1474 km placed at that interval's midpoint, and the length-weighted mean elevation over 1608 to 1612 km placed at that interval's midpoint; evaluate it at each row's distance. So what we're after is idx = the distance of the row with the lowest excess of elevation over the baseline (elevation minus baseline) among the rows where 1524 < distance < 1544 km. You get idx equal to 1535 km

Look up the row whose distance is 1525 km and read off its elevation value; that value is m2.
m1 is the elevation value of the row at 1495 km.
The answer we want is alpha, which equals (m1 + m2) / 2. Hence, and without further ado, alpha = 1.20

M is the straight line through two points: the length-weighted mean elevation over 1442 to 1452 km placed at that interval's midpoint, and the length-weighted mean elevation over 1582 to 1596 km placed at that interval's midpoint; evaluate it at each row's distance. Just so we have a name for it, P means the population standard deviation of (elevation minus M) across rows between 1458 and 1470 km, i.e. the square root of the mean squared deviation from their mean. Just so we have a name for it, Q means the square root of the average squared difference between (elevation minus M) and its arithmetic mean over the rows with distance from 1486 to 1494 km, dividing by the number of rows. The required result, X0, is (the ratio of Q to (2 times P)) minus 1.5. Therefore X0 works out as -1.12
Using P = 0.043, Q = 0.032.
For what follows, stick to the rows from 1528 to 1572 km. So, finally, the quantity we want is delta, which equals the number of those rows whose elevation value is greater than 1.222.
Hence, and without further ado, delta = 0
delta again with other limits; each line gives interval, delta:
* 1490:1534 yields 6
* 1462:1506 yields 18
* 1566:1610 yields 0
